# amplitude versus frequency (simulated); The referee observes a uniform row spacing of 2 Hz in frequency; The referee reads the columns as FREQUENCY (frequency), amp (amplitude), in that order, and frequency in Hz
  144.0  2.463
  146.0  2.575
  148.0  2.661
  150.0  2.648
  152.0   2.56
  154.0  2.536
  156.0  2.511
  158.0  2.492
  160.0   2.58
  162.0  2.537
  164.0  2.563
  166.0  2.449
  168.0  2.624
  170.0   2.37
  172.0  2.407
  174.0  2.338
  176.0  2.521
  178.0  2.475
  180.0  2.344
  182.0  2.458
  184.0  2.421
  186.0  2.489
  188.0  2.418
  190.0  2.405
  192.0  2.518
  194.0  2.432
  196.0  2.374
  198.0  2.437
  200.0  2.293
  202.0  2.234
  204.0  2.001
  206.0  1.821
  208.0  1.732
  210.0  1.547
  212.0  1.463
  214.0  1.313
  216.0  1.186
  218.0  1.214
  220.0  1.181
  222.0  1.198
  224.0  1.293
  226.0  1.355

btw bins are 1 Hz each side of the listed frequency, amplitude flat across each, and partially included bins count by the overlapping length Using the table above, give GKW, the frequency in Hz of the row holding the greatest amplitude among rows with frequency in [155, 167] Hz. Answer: 160.0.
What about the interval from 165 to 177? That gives 168.0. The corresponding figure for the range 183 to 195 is 192.0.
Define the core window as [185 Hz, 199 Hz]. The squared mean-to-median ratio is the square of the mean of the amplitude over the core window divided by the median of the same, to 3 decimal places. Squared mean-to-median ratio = 1.006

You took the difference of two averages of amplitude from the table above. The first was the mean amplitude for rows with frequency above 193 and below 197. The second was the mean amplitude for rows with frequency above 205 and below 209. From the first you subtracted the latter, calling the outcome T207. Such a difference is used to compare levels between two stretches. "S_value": 0.63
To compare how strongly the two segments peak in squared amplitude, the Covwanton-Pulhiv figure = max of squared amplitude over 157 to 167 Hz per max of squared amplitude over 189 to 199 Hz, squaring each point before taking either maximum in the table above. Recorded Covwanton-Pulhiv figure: 1.05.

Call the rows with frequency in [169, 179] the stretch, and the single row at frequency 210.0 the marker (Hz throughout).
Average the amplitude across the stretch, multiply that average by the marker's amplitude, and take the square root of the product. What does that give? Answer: 1.94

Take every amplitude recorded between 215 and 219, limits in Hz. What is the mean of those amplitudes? 1.2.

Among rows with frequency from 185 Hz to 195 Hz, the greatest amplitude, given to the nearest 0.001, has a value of 2.518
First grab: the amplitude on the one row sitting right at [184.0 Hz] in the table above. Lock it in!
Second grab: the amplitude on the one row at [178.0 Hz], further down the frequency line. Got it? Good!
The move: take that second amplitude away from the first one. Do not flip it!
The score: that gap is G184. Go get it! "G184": -0.05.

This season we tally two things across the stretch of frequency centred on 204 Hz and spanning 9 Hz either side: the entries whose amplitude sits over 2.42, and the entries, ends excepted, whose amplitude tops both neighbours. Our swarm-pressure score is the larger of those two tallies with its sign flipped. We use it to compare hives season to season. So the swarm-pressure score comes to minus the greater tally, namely -1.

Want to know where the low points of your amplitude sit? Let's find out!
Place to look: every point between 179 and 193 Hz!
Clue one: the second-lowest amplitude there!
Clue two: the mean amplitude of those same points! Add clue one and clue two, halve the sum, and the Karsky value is 2.42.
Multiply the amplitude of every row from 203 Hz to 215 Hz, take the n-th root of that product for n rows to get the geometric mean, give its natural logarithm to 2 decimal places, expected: 0.49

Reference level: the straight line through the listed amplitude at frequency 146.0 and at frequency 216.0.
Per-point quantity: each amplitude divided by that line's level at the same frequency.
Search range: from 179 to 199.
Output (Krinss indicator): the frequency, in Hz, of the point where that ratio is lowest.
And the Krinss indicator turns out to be 180.0 Hz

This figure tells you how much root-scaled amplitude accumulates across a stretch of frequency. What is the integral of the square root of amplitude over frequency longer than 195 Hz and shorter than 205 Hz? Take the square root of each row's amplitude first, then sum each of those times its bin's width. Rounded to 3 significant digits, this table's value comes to 15.1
